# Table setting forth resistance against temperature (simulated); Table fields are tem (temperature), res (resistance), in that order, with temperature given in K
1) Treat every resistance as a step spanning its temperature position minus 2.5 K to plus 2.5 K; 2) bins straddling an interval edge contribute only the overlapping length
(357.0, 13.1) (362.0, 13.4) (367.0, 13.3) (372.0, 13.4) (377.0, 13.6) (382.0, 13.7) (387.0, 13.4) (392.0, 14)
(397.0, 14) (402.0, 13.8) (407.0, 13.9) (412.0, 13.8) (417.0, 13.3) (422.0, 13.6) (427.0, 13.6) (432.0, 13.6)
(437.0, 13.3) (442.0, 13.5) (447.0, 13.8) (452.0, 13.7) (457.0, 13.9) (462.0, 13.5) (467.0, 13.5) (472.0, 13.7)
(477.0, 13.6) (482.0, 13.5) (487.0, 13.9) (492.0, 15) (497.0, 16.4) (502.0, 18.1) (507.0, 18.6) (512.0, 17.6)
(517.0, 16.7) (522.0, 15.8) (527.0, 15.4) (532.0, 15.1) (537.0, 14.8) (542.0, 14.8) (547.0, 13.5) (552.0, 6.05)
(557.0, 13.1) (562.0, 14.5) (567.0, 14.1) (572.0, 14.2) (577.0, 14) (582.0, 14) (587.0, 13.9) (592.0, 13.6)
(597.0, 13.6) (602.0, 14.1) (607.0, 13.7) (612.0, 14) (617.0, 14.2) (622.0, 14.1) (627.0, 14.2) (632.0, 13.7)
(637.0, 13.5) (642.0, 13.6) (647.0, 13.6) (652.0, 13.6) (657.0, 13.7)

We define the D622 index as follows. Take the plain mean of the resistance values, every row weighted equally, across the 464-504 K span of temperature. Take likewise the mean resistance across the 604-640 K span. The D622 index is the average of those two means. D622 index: 14.3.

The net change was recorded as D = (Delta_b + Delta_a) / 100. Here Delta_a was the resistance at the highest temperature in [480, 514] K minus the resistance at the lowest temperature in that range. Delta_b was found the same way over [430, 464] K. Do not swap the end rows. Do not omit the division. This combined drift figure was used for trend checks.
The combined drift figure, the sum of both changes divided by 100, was 0.040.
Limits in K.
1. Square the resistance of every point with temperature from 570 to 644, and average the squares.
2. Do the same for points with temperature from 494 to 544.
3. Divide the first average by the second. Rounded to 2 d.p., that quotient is 0.72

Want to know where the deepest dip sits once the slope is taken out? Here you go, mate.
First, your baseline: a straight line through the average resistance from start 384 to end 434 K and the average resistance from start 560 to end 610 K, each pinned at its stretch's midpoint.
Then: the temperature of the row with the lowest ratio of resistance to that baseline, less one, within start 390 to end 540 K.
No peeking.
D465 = 437.0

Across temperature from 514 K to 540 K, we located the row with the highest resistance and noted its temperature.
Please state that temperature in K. 517.0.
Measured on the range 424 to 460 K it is 457.0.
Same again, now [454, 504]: 502.0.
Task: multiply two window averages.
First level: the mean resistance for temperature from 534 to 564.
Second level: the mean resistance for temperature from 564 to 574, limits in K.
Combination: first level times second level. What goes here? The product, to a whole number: 181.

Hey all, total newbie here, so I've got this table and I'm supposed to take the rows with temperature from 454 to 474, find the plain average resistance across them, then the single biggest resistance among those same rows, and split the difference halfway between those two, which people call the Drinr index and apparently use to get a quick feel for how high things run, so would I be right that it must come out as 13.8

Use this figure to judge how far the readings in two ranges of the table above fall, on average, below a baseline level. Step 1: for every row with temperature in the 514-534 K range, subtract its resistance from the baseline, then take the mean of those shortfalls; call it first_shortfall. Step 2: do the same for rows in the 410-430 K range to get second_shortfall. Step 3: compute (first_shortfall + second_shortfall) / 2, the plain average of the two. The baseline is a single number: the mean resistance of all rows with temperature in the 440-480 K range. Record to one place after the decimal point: -1.0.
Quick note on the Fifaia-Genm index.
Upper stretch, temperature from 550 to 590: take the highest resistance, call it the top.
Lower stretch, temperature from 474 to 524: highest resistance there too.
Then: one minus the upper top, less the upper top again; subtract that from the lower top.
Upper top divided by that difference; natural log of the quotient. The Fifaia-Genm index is -1.17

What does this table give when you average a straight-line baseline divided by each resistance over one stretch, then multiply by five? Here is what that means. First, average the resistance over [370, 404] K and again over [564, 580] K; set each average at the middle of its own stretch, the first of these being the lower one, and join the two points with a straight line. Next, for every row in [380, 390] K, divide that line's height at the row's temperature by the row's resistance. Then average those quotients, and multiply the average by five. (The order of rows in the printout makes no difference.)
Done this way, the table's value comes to 5.05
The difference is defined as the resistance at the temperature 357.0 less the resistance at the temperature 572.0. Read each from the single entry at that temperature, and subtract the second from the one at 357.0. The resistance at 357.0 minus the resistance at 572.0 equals -1.1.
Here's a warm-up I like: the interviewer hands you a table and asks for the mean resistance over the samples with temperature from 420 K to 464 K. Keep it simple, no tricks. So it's 13.6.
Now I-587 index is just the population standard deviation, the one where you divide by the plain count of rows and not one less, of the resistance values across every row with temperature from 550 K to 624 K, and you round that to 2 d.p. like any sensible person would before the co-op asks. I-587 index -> 1.99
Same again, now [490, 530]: 1.22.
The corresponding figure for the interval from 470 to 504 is 1.63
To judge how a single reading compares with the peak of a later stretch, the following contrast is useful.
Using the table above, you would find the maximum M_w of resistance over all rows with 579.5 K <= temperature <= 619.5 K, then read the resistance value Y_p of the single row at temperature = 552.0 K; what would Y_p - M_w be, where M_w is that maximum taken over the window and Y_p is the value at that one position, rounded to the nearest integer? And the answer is -8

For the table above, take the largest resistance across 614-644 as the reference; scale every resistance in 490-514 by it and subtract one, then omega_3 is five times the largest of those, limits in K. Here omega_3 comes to 1.5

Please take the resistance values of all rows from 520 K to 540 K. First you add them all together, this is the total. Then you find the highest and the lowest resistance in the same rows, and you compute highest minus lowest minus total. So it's -60.1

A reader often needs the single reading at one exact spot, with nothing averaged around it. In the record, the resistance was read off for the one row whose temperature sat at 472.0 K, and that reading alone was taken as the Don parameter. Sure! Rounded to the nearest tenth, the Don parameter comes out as 13.7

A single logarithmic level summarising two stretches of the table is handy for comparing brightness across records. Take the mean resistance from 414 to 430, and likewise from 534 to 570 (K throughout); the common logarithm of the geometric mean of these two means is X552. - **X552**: 1.12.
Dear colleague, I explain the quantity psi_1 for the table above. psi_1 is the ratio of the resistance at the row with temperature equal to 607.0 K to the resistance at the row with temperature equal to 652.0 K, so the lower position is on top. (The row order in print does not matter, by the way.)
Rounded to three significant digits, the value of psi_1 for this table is 1.01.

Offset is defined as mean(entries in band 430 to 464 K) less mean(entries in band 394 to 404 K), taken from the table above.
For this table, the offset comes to -0.3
